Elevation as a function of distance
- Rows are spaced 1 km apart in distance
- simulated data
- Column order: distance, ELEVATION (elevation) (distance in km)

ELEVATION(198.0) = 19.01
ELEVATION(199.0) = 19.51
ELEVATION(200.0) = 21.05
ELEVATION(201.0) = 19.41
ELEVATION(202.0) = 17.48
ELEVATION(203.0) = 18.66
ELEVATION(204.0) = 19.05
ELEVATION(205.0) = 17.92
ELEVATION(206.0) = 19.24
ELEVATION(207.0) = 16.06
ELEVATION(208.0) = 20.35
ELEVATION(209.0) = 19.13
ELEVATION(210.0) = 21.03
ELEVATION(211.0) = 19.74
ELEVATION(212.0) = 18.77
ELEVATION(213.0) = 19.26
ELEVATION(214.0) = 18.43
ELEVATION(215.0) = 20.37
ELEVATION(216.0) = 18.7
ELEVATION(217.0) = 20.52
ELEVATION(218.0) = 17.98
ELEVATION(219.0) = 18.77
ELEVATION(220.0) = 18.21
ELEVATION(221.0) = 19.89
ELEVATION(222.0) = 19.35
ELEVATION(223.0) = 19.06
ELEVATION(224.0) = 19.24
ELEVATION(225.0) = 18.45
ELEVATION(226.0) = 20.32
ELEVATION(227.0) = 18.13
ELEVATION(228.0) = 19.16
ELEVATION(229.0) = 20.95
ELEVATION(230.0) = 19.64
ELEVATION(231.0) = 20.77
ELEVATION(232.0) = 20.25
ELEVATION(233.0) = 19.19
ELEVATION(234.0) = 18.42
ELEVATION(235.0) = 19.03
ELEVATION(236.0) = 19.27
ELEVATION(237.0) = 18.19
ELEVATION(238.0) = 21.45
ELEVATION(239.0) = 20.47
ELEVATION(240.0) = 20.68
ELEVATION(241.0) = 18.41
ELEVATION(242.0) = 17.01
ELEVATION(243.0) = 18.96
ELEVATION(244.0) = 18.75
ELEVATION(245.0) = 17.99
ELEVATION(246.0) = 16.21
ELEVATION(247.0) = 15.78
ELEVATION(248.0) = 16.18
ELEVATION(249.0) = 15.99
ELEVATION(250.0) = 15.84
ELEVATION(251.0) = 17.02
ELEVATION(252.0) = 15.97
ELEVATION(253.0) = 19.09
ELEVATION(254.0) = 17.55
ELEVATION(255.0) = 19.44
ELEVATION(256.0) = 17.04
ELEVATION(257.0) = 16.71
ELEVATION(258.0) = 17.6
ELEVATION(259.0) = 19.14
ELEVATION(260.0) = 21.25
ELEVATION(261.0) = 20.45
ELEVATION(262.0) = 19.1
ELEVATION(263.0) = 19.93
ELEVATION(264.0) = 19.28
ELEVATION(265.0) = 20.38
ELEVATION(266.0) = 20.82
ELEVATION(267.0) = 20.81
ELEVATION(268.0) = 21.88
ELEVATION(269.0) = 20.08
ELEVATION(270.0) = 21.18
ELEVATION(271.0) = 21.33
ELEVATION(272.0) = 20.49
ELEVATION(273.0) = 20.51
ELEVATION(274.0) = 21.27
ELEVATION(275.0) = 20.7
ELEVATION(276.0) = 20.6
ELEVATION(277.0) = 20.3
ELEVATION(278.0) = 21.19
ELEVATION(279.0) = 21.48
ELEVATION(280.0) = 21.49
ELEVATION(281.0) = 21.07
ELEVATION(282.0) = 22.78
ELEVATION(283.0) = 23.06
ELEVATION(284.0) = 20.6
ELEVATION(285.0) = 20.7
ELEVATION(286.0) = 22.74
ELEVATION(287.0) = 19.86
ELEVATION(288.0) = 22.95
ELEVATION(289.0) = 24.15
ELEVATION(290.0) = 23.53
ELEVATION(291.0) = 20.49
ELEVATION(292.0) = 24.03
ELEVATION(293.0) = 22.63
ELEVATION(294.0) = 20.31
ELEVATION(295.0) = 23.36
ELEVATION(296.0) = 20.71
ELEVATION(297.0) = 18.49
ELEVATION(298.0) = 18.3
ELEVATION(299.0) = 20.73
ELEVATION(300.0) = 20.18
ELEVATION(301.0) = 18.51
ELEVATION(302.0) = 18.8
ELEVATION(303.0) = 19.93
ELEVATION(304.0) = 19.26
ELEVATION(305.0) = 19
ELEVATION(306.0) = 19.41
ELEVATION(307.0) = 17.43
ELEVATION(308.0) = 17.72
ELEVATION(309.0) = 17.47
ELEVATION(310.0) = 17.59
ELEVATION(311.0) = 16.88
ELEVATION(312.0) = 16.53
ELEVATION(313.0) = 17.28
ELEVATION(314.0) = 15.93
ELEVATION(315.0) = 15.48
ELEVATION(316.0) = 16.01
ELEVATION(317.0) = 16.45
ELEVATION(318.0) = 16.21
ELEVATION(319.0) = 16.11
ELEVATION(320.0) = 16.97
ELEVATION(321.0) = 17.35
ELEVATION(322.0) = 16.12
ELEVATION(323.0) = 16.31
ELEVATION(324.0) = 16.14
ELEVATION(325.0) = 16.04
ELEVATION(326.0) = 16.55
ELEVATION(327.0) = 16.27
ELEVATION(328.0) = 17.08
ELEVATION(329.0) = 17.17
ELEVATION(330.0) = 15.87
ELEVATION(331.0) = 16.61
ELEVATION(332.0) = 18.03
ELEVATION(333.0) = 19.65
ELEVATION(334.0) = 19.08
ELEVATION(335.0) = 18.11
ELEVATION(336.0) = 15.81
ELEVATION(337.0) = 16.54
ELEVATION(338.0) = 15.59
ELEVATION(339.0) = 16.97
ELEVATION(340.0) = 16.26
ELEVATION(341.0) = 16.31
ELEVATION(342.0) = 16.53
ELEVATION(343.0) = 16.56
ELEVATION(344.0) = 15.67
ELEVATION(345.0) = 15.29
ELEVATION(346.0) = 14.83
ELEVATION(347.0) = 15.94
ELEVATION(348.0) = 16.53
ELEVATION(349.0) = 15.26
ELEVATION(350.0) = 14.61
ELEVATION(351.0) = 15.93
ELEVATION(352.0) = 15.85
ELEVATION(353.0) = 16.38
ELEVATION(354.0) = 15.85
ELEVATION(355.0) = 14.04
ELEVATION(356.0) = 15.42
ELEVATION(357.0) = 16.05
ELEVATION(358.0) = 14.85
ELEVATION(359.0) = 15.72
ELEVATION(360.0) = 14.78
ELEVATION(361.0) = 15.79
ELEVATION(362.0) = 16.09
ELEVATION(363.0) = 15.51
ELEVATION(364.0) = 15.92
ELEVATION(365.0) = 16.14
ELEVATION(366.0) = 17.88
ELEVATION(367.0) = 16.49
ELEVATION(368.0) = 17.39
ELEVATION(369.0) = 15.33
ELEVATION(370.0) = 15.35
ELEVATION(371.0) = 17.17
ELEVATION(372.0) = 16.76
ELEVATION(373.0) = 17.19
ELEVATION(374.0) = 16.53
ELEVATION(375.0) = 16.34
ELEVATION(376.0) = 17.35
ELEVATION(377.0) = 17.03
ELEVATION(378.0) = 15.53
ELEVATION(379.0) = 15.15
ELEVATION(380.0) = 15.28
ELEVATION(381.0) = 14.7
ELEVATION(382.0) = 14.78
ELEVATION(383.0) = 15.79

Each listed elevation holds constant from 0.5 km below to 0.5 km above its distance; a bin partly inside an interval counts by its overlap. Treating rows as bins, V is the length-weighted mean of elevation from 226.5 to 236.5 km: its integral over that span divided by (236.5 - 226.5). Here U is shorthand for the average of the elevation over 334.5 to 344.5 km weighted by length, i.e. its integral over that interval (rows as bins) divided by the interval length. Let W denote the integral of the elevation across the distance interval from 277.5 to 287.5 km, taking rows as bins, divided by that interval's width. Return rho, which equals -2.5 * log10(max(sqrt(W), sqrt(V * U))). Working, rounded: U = 16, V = 19.5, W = 21.5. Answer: -3.13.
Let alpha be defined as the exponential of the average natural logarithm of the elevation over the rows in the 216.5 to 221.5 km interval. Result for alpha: 19.0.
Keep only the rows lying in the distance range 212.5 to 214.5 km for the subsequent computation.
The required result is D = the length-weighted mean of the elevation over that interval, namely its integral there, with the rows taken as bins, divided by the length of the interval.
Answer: 18.8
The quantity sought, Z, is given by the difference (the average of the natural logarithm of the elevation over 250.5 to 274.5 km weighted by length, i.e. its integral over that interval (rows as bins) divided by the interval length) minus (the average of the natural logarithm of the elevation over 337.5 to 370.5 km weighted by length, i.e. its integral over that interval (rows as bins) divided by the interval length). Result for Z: 0.21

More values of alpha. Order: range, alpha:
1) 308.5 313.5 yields 17.1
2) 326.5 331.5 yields 16.6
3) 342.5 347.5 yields 15.6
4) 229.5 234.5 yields 19.6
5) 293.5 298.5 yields 20.2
